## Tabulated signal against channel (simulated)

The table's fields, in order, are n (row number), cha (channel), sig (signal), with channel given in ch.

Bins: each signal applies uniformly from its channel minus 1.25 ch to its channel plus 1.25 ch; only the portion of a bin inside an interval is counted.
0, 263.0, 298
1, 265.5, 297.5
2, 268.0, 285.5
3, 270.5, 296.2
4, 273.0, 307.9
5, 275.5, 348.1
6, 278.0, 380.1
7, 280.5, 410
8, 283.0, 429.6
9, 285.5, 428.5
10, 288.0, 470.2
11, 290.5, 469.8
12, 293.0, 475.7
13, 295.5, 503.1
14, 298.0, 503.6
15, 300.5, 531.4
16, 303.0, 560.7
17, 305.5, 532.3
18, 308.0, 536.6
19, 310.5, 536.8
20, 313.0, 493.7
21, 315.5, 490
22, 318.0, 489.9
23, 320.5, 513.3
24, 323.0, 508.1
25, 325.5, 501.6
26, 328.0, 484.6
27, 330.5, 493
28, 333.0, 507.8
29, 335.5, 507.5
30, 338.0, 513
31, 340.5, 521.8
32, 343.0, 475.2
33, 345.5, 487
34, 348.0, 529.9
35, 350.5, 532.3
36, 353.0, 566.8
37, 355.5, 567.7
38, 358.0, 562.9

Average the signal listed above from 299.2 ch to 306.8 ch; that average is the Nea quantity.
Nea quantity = 541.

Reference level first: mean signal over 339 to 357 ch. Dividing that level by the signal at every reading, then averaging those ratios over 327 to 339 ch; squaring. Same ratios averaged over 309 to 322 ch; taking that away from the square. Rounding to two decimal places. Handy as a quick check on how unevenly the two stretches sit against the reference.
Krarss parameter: 0.06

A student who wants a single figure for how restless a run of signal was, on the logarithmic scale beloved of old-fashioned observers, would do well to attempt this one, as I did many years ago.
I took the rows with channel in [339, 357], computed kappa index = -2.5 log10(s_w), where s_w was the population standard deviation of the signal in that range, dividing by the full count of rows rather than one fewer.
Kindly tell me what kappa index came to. -3.8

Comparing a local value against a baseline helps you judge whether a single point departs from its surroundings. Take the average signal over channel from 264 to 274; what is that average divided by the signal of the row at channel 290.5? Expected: 0.63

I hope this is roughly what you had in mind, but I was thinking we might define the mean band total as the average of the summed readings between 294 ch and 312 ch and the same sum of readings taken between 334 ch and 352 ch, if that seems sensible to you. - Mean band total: 3636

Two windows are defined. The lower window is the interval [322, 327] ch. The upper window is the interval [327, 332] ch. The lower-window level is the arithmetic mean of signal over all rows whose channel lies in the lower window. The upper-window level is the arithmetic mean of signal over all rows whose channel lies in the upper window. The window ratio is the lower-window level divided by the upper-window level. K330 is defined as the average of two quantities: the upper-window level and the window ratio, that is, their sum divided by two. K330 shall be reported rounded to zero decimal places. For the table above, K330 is 245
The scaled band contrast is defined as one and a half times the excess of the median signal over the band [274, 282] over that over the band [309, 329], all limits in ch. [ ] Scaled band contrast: -176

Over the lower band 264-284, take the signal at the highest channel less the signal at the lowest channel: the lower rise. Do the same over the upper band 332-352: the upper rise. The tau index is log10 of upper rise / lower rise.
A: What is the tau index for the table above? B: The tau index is -0.73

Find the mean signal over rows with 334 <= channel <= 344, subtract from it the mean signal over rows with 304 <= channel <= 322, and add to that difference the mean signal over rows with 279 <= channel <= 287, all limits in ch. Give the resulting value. 414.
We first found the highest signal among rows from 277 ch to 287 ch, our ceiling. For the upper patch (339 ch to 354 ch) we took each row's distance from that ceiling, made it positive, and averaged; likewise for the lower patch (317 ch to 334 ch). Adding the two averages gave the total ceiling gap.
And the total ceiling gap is 159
